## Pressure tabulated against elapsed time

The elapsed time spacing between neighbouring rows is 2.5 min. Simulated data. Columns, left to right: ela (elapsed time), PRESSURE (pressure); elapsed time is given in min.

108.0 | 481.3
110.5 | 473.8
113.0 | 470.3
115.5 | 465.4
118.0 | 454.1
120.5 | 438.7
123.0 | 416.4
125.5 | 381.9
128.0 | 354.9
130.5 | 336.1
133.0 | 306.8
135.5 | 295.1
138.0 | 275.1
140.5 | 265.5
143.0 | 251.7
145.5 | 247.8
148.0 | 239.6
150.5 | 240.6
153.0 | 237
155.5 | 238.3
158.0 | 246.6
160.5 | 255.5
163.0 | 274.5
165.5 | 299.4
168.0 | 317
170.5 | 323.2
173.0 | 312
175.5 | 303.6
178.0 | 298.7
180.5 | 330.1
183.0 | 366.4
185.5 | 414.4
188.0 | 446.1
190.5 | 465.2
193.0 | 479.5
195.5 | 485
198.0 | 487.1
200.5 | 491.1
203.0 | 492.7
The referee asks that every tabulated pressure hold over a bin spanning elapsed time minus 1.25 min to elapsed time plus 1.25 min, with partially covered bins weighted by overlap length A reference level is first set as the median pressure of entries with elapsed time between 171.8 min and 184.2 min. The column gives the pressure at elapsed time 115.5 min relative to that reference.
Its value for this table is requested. 153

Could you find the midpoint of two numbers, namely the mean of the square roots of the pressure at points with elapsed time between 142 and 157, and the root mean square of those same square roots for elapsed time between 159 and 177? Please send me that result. 16.4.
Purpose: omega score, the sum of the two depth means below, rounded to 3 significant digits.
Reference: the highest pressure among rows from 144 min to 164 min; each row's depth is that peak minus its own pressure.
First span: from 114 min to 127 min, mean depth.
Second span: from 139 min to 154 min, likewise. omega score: -129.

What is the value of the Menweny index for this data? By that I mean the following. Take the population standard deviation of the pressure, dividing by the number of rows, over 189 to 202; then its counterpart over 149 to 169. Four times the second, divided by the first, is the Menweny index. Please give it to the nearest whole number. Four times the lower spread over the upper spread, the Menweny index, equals 13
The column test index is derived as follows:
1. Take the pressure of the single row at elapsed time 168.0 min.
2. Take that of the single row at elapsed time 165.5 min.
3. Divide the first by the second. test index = 1.1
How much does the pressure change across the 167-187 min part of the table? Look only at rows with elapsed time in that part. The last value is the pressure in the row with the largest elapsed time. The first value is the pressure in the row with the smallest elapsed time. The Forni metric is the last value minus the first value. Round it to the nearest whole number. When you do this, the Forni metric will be 97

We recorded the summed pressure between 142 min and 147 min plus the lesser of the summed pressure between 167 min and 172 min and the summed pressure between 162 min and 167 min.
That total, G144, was 1073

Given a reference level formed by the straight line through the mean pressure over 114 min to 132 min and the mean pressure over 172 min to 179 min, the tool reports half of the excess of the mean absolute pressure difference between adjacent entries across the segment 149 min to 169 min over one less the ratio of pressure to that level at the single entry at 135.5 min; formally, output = 5.9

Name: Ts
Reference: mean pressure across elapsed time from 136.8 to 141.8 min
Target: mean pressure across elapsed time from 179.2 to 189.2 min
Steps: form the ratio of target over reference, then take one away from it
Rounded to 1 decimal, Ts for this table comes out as 0.4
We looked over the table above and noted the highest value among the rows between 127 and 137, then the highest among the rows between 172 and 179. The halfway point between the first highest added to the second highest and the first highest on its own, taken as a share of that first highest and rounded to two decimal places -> 1.44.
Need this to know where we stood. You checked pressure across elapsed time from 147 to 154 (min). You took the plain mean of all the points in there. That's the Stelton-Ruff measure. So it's 239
